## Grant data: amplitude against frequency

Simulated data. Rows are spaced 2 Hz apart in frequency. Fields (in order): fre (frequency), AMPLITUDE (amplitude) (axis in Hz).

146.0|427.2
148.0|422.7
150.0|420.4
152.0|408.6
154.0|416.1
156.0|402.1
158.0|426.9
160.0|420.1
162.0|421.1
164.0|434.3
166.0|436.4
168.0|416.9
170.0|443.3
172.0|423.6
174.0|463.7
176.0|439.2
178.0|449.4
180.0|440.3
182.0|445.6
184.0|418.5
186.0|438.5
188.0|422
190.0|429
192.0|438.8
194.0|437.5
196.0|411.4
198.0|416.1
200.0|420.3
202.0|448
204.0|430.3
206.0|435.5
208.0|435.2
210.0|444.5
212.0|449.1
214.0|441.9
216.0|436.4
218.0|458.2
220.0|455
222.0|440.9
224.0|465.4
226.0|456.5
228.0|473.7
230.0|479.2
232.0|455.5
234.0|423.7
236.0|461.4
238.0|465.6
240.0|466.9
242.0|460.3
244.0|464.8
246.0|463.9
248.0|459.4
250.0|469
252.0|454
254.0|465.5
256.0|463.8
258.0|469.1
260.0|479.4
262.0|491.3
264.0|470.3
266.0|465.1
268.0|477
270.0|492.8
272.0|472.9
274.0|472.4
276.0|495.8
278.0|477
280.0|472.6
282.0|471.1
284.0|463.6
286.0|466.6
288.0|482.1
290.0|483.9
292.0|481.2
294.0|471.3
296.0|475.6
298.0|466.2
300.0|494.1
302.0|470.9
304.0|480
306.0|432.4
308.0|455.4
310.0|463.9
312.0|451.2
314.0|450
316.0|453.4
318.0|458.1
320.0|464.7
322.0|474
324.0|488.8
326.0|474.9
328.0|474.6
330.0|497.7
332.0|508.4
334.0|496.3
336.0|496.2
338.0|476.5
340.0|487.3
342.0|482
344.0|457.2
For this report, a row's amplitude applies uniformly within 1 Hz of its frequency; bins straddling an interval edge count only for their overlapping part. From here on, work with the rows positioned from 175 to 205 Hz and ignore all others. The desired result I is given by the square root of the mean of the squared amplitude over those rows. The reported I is 432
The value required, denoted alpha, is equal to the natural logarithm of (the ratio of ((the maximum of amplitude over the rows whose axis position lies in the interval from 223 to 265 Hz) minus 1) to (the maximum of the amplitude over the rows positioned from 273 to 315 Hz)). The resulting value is -0.01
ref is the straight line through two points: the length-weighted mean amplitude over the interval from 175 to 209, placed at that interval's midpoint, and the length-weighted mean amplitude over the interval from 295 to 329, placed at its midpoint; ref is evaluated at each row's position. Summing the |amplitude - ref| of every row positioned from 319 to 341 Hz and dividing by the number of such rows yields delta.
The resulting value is 15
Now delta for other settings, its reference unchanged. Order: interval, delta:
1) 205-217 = 4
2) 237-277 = 20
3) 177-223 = 10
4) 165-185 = 15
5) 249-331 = 16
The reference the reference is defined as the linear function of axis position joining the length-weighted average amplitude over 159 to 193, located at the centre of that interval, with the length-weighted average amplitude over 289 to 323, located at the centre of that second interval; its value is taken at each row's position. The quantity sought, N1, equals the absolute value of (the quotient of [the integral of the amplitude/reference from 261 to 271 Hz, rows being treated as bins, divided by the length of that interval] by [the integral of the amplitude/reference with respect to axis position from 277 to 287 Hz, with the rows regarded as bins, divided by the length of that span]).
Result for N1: 1.03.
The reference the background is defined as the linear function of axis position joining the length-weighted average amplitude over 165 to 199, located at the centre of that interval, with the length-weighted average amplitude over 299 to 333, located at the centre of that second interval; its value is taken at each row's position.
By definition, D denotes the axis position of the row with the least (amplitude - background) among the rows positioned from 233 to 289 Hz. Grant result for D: 234.0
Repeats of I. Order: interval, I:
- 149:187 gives 430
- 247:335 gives 473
